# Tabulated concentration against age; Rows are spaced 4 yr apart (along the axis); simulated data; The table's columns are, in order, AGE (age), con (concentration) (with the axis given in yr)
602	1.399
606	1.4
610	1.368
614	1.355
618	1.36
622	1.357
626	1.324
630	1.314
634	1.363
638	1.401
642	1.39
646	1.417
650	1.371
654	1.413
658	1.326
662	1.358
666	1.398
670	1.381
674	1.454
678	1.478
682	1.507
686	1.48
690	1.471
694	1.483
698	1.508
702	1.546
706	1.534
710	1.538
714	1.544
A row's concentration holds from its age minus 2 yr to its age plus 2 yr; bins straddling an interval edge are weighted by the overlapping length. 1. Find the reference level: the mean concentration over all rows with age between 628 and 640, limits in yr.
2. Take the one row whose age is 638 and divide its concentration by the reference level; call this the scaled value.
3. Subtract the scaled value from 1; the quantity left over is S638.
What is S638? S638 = -0.031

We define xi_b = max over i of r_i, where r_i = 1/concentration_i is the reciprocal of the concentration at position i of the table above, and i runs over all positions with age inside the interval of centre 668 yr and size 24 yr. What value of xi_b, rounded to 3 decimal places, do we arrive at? 0.754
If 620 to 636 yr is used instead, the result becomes 0.761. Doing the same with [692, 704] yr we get 0.674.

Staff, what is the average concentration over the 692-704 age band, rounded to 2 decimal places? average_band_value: 1.51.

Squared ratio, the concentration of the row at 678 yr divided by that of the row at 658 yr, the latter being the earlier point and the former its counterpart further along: 1.24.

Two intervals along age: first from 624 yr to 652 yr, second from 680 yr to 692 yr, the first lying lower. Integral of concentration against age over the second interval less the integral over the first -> -20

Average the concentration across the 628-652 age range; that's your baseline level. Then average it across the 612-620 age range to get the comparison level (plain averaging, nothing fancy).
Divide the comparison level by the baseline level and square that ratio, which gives 0.97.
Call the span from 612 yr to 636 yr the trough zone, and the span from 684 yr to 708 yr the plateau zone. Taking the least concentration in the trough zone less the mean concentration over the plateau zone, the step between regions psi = -0.19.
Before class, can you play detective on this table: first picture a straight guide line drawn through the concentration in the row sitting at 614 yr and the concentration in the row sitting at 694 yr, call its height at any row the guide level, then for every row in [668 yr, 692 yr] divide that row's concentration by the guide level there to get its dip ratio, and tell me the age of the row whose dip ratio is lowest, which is 670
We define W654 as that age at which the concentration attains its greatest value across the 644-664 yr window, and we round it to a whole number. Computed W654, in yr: 646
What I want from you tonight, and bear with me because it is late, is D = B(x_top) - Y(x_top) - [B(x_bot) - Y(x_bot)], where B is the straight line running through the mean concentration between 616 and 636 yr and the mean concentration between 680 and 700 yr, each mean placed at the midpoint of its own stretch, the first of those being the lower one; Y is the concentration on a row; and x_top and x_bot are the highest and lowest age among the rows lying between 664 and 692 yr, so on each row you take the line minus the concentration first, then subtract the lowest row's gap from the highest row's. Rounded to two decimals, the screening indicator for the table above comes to -0.02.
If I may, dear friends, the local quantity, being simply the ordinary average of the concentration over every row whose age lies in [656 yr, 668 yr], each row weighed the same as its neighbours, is 1.36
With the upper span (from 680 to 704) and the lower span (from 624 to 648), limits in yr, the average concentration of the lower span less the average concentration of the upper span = -0.131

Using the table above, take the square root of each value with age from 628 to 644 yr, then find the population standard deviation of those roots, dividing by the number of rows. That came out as 0.014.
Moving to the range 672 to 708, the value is 0.012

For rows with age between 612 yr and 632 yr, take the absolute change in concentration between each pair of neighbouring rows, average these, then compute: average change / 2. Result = 0.0064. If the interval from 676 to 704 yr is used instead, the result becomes 0.0117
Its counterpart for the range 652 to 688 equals 0.0206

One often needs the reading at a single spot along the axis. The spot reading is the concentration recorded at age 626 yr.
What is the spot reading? 1.324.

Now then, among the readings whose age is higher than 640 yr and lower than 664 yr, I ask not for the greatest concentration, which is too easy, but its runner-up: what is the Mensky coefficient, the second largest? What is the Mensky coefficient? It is 1.413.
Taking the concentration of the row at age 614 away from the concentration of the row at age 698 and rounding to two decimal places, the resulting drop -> 0.15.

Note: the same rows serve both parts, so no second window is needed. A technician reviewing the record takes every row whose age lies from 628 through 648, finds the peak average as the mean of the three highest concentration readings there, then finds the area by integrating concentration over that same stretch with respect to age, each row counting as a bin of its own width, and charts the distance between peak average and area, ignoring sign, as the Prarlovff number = 26.1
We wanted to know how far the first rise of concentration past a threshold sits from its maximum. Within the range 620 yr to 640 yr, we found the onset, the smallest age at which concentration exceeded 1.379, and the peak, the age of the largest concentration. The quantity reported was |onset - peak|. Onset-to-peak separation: 0 yr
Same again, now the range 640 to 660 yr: 4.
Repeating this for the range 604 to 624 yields 0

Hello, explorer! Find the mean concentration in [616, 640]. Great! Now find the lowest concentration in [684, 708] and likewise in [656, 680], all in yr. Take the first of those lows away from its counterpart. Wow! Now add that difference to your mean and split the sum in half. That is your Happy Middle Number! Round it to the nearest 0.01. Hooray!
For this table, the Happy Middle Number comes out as 0.60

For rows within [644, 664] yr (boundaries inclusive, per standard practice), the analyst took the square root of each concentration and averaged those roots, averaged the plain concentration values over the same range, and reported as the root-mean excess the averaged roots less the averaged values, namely -0.204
